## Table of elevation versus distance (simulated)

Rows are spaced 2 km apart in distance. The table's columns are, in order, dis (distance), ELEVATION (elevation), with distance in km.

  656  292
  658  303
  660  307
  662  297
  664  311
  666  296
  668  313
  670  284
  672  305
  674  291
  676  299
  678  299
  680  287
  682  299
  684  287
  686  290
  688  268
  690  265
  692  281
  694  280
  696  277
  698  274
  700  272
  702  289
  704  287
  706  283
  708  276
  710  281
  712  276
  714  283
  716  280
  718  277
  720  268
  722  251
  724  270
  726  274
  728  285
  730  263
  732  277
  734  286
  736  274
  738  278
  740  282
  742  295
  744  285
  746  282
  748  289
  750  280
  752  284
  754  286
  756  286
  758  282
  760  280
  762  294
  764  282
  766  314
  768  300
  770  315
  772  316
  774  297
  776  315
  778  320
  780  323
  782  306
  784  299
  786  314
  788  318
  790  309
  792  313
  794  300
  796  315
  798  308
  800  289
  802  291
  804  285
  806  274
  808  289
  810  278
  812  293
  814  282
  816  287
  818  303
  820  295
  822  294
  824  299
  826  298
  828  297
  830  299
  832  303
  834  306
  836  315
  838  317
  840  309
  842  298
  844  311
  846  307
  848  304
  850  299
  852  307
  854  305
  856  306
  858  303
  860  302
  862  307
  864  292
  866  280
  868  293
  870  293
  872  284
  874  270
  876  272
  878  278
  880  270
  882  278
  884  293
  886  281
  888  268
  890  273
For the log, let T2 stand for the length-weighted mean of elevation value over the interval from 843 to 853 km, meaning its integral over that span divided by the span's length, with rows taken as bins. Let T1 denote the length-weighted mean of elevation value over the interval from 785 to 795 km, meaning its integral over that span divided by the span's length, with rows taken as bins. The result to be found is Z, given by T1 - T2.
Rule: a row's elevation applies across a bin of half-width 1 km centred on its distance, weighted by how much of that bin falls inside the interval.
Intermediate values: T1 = 311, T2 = 306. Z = 5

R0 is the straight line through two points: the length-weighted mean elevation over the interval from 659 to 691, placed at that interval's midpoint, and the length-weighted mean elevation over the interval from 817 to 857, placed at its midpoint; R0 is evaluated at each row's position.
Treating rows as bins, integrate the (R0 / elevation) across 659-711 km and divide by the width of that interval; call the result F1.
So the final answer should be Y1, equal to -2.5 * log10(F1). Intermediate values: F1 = 1.02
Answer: -0.02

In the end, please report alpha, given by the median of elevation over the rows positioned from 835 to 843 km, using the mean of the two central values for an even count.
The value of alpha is 312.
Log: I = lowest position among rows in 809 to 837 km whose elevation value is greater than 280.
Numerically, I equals 812 km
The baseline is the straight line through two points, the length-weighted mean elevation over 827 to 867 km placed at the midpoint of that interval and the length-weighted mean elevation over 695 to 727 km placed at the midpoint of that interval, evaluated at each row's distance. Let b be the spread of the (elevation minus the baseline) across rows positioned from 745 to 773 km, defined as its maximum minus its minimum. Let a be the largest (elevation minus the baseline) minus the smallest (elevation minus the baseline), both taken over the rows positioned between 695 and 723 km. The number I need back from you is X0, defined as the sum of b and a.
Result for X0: 75.6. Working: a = 42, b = 34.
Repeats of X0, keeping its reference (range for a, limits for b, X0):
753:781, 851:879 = 80.4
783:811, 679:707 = 83.2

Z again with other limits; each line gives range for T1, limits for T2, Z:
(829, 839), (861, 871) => 15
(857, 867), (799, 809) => 11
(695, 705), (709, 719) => 0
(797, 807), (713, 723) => 18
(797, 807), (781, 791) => -20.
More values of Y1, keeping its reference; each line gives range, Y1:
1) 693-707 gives -0.06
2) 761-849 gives 0.00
